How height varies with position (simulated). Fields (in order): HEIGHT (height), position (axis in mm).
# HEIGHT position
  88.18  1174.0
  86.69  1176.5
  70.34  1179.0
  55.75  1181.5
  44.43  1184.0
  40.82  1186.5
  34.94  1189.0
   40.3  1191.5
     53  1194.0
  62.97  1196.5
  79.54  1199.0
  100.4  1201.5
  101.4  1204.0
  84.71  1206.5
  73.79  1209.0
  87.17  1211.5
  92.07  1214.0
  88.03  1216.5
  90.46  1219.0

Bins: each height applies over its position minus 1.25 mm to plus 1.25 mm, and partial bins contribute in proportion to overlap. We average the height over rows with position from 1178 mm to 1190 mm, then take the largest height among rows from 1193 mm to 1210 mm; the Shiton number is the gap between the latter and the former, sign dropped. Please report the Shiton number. 52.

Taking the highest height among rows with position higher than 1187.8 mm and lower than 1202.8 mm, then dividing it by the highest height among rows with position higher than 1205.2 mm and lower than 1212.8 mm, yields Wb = 1.15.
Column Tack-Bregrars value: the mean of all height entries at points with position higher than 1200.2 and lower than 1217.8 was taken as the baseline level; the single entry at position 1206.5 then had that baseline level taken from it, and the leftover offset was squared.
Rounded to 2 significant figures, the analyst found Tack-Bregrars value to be 24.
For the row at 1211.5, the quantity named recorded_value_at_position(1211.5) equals 87.17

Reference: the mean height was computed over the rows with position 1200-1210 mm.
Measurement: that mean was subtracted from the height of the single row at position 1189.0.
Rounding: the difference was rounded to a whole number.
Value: -55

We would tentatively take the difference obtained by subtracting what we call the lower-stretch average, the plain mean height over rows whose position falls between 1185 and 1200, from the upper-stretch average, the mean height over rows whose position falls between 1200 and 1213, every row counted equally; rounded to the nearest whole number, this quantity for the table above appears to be 38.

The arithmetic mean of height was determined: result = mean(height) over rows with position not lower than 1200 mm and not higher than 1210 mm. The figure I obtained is 90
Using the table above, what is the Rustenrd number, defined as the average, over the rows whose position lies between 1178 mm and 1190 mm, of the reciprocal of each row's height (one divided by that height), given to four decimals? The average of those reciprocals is 0.0216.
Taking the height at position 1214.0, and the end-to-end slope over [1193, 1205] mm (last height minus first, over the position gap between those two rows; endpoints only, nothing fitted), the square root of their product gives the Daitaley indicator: 21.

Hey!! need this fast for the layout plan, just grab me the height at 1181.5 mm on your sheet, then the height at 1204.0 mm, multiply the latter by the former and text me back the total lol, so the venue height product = 5653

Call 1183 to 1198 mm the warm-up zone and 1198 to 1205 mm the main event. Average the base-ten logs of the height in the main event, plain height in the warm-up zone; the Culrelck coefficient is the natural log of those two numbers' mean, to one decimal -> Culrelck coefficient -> 3.2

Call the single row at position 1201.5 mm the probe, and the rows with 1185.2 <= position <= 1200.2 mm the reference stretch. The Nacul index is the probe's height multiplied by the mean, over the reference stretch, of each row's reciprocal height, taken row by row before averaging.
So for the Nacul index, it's 2.1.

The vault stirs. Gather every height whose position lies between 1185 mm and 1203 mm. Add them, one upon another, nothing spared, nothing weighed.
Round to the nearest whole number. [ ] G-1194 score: 412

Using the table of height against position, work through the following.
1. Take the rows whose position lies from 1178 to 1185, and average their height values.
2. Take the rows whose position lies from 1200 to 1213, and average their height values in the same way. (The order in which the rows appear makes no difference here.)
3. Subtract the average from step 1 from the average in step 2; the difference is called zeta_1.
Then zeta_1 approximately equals 33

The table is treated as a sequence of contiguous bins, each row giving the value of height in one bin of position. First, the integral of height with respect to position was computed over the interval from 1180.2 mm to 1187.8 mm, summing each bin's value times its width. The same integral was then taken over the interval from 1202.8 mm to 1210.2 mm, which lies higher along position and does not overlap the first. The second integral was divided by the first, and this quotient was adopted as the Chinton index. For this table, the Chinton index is 1.8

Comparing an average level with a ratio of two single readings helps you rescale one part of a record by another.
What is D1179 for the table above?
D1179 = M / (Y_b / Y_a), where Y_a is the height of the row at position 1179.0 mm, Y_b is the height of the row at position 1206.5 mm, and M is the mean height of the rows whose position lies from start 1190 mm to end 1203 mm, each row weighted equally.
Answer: 56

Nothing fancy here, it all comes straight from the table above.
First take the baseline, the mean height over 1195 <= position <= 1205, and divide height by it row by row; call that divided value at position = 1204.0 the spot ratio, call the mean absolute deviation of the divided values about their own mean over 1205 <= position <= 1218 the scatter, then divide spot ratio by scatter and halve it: 11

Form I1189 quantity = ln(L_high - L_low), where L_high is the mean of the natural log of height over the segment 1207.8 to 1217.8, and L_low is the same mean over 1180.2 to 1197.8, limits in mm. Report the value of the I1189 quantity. -0.51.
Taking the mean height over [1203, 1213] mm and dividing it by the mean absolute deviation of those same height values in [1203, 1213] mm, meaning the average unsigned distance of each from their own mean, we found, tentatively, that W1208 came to 11.5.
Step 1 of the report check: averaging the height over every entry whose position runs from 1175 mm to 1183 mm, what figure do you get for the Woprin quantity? 71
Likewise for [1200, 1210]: 90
